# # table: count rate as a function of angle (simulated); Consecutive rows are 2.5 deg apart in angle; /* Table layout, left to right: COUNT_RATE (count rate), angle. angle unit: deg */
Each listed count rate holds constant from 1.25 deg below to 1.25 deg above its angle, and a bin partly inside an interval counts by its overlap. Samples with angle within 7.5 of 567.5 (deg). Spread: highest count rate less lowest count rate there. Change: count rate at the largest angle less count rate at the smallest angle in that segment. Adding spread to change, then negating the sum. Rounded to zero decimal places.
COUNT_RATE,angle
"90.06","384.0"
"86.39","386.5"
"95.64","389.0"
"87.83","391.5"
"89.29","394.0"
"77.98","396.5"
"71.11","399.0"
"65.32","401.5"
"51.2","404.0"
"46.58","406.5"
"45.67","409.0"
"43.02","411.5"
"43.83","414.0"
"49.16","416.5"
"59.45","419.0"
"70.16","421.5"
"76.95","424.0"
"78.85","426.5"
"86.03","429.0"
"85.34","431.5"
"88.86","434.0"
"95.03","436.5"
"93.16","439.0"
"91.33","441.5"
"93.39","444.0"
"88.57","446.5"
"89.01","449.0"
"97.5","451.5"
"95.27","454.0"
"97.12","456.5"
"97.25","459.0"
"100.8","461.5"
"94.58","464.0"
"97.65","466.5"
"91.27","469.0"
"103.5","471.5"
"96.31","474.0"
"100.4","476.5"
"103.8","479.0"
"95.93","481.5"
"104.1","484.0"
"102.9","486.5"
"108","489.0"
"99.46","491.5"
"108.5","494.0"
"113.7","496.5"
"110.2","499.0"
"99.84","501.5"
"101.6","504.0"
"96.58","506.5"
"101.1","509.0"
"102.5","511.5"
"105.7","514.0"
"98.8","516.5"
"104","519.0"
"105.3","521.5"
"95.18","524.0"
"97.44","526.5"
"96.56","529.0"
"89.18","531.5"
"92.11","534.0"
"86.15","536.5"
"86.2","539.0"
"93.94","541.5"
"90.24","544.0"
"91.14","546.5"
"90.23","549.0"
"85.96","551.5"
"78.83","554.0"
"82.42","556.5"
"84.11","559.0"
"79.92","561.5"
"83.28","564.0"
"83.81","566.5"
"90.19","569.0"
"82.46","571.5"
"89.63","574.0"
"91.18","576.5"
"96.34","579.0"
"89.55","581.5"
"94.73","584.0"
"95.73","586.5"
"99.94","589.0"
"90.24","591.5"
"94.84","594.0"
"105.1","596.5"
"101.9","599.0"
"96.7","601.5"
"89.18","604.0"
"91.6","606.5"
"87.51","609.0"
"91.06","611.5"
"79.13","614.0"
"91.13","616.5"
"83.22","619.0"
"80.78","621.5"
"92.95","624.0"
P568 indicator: -20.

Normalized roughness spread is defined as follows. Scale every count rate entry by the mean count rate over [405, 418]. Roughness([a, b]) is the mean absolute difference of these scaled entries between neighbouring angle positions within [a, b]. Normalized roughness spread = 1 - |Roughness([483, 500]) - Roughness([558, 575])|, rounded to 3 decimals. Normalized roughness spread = 0.988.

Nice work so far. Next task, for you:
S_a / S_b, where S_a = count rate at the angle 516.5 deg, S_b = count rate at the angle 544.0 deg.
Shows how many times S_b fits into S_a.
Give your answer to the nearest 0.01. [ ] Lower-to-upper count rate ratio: 1.09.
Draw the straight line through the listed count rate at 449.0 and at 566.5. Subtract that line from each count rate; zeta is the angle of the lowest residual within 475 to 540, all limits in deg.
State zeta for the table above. 536.5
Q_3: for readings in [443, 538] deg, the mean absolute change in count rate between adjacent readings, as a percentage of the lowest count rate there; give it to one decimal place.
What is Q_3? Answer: 5.7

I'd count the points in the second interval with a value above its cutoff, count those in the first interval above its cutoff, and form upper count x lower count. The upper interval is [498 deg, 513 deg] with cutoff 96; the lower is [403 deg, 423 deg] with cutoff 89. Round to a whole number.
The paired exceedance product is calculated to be 0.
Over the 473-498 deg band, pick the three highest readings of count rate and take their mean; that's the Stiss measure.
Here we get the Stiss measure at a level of 110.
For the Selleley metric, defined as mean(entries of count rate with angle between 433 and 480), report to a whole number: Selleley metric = 96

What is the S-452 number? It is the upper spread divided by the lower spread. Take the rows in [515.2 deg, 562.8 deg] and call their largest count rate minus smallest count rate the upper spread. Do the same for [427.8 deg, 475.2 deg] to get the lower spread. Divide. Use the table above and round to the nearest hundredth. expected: 1.46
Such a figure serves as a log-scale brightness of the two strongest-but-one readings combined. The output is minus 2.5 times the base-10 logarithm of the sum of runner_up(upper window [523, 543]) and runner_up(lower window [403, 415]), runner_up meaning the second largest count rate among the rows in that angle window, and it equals -5.39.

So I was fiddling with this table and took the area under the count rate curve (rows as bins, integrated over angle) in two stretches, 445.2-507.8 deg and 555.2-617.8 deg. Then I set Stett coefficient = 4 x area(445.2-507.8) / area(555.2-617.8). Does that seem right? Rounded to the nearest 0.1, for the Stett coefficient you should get 4.4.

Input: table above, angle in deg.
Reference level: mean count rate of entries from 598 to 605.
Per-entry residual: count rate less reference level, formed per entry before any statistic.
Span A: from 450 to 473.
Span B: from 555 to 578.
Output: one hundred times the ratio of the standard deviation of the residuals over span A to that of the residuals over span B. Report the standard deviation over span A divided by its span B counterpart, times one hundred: 87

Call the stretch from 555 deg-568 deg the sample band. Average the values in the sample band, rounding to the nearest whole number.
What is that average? 83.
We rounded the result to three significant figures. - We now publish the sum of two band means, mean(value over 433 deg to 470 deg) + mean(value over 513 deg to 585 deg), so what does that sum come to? 185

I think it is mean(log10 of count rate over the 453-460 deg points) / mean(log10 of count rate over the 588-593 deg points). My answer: 1.004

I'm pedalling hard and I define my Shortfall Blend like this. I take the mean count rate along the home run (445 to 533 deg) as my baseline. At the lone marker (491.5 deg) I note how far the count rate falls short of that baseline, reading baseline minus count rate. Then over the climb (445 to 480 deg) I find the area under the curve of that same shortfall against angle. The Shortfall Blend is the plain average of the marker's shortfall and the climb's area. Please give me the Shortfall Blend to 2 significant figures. 54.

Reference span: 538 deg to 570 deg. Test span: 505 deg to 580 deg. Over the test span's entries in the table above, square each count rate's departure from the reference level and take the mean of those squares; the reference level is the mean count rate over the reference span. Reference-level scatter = 87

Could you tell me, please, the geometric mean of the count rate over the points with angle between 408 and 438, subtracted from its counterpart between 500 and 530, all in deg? 34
